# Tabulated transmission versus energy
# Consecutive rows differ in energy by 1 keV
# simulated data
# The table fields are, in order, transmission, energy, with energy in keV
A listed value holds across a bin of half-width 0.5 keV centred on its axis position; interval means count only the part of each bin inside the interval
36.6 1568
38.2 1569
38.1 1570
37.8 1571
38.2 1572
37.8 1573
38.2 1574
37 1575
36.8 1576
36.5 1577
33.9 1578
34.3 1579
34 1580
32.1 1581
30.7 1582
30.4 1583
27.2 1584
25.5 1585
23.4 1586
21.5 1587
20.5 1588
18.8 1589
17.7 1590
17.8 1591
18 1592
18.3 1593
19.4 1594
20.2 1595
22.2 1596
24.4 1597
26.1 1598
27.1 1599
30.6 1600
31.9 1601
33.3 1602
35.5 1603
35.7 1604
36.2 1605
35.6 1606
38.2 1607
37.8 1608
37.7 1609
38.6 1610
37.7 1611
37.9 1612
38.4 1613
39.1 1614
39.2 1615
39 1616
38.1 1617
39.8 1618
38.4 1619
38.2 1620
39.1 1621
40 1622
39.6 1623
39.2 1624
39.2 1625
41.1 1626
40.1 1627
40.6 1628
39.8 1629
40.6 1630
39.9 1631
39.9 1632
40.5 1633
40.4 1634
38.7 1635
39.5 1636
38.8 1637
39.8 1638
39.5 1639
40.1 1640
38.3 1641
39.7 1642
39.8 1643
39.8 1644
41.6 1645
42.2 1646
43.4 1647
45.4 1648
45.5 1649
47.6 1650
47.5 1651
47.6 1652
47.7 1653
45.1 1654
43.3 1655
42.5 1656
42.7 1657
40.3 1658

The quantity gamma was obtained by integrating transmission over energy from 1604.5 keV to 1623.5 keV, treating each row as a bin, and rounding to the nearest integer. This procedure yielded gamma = 729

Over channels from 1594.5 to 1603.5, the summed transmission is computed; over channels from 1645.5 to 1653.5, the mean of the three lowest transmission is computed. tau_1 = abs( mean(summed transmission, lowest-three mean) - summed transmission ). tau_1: 104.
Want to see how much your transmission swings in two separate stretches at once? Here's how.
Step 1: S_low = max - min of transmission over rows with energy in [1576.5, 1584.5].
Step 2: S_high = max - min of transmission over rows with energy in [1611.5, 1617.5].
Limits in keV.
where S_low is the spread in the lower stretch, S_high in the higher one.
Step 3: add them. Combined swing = 11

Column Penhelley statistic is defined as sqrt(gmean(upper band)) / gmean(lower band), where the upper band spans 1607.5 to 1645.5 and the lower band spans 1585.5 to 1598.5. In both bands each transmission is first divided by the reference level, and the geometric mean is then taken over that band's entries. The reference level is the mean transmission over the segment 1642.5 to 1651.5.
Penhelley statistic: 2.0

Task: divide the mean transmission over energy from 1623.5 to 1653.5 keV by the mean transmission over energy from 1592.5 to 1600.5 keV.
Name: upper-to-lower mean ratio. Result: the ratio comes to 1.76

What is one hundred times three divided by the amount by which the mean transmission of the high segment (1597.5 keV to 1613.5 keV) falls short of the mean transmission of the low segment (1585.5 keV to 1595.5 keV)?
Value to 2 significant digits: -20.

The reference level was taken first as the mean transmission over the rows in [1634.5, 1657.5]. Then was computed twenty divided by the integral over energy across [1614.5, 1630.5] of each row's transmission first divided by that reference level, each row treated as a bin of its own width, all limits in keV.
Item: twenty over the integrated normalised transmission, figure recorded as 1.34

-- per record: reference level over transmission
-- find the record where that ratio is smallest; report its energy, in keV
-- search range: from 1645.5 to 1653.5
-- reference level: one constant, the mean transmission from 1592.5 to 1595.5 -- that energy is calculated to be 1653 keV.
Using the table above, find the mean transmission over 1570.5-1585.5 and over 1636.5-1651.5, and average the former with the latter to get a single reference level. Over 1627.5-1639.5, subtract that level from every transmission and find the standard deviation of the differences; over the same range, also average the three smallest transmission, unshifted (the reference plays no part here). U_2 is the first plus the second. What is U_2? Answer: 40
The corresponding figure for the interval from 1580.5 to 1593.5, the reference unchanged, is 23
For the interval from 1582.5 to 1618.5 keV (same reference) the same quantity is 26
